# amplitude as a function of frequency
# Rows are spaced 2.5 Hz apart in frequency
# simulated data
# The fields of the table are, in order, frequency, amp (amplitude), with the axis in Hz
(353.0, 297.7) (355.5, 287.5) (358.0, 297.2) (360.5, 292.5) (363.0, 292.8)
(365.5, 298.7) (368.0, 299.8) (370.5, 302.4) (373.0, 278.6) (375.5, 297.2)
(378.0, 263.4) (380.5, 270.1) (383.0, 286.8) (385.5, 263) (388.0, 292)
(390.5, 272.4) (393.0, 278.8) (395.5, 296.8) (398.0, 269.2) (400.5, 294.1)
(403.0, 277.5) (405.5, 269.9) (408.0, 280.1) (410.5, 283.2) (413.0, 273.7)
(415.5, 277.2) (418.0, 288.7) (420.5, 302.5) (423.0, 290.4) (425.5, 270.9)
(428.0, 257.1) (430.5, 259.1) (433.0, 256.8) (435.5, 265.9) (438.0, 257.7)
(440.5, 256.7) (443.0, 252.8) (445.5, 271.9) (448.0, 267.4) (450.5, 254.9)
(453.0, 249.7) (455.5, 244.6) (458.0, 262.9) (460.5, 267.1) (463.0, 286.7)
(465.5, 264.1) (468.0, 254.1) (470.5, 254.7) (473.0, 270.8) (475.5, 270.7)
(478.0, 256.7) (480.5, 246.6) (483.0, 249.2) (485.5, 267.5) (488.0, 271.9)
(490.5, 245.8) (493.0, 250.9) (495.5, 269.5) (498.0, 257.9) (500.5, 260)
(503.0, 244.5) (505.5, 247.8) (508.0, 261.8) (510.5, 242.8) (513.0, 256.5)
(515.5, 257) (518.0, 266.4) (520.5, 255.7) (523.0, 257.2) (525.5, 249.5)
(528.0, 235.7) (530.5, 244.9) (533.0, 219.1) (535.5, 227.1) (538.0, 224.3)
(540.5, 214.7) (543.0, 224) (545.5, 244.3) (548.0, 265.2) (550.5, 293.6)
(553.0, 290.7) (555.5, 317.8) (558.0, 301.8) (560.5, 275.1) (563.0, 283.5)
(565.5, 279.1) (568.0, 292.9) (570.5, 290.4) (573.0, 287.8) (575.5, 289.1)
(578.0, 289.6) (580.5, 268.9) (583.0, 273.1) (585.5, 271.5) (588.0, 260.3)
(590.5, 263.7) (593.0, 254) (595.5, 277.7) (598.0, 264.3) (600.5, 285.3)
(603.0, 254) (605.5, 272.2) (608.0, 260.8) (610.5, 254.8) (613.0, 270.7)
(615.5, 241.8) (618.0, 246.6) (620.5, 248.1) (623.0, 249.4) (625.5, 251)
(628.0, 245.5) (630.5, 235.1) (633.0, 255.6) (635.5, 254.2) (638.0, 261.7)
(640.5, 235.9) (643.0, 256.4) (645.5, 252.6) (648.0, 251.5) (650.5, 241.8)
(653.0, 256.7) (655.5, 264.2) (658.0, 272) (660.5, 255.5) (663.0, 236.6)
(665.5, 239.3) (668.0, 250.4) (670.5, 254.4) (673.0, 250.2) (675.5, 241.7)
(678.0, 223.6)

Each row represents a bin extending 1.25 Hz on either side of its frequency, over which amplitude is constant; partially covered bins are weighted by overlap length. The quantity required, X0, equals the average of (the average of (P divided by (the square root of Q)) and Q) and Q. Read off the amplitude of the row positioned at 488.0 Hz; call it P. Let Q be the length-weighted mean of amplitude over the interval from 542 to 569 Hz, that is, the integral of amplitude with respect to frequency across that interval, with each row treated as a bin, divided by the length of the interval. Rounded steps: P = 271.9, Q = 279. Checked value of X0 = 214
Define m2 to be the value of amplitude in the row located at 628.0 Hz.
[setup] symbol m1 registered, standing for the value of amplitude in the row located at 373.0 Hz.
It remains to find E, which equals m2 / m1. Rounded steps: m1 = 278.6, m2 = 245.5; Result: 0.88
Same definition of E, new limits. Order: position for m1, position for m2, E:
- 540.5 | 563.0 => 1.32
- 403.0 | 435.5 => 0.96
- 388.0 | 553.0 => 1.00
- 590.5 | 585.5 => 1.03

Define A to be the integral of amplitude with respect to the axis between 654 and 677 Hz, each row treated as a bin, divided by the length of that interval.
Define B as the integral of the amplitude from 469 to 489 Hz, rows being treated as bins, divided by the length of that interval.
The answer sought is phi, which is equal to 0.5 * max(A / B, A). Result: 126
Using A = 251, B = 261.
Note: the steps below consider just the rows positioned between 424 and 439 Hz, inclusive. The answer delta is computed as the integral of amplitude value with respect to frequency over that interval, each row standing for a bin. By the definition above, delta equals 3927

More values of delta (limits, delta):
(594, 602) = 2195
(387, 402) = 4255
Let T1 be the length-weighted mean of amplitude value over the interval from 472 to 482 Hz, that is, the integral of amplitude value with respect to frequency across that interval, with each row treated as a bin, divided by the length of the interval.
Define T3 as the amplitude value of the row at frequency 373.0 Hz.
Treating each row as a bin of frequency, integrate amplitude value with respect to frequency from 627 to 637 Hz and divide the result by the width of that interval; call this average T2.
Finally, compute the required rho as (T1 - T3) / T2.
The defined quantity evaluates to -0.07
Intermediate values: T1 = 261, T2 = 248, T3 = 278.6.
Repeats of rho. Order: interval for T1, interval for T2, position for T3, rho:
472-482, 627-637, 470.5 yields 0.02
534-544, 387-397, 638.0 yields -0.14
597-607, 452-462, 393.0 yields -0.04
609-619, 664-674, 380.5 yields -0.07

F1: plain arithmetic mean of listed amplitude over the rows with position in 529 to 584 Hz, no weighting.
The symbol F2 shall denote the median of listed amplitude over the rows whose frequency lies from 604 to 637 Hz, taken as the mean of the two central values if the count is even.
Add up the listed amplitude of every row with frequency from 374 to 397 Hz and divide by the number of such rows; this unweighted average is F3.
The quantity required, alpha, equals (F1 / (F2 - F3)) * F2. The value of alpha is -2316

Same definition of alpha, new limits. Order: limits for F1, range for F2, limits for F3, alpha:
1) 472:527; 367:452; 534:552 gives 2253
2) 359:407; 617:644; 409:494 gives -4620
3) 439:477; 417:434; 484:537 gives 3731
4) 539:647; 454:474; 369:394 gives -4118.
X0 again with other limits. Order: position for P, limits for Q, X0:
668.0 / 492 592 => 201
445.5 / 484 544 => 190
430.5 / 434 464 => 200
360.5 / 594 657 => 196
